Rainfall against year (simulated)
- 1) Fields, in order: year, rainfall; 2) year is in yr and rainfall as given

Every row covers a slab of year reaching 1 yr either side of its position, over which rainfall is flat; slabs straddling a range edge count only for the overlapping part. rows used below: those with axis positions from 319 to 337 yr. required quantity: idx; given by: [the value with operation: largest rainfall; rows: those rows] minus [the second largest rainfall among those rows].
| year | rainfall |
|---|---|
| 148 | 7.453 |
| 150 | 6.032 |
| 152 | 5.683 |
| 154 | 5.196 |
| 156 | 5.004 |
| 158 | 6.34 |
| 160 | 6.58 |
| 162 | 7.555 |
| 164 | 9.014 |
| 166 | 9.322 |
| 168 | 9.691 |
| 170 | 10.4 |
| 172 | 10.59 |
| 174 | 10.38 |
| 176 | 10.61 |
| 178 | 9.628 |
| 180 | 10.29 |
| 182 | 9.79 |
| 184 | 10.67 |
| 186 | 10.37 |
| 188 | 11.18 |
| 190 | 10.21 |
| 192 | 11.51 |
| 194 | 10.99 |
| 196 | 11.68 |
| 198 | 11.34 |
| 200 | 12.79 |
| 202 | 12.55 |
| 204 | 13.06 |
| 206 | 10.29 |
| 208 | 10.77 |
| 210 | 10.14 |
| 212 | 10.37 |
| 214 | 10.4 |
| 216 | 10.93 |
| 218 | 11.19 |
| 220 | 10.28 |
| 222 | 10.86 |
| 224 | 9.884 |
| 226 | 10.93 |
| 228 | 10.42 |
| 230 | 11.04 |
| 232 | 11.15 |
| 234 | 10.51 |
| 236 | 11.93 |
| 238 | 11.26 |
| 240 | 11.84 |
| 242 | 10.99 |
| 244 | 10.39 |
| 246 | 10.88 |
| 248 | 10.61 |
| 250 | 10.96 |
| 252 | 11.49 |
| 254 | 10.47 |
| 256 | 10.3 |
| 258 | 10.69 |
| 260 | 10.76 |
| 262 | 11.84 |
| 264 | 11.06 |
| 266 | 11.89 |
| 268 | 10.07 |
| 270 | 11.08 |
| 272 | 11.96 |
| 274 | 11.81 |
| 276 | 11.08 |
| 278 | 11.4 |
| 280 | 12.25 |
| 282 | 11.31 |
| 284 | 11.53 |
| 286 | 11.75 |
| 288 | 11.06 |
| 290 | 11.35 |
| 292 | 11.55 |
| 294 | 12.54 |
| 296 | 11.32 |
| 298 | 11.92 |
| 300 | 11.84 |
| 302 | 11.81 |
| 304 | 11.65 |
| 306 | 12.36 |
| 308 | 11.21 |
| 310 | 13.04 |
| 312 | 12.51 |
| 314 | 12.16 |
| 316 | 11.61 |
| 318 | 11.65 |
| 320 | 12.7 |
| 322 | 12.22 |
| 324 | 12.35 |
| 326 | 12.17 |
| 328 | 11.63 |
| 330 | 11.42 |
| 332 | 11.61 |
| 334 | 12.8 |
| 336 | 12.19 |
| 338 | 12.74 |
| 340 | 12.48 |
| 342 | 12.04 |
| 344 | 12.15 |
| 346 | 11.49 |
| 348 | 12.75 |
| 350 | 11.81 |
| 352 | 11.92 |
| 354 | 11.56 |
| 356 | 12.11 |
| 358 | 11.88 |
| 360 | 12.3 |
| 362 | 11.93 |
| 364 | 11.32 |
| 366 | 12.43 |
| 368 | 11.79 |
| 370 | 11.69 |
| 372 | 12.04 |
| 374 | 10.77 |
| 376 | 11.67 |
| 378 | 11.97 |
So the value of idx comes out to 0.10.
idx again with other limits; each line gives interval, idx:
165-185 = 0.06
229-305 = 0.29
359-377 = 0.13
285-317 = 0.50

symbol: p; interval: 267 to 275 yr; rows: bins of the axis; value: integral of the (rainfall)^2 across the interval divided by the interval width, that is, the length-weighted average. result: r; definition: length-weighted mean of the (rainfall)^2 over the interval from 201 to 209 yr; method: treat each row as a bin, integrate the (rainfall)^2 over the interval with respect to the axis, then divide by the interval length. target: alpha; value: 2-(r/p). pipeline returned 0.91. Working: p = 127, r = 137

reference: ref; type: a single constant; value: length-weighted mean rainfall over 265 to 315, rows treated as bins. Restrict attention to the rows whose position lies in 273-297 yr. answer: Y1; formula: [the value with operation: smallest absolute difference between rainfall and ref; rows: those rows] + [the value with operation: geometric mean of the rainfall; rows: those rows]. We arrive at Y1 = 11.6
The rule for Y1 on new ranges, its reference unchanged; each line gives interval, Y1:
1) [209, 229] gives 11.0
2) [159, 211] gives 10.4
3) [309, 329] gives 12.2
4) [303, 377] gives 12.0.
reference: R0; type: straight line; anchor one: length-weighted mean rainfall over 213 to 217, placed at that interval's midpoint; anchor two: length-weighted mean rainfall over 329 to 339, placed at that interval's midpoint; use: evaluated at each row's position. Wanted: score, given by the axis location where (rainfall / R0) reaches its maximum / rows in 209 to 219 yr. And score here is 218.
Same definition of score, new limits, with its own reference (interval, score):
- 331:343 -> 334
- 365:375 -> 366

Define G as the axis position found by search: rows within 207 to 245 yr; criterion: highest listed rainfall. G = 236 yr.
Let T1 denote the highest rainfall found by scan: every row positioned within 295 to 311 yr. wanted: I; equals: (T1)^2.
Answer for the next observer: 170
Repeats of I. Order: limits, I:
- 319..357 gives 164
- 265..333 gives 170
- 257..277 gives 143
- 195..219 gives 171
